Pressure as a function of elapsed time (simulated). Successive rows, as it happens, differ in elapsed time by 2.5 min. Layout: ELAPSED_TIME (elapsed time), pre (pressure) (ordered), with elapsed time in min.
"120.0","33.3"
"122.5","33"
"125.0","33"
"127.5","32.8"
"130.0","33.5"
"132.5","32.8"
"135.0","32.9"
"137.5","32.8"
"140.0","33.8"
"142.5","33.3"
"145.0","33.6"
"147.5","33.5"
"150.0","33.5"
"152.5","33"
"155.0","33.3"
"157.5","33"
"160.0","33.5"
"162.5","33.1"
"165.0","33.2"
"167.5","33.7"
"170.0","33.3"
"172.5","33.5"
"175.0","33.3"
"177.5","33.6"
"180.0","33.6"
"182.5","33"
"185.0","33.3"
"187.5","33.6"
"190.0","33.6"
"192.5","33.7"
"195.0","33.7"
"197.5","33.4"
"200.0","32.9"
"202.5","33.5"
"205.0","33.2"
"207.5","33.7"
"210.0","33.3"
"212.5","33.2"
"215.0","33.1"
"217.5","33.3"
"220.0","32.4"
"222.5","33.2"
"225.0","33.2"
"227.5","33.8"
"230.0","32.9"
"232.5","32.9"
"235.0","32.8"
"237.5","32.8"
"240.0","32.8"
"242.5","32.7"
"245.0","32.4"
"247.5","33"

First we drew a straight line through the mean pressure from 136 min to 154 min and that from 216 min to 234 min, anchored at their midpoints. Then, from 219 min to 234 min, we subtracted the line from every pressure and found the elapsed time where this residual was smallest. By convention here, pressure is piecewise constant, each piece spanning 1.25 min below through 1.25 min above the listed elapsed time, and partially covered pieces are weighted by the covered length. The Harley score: 220.0 min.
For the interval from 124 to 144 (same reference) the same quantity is 127.5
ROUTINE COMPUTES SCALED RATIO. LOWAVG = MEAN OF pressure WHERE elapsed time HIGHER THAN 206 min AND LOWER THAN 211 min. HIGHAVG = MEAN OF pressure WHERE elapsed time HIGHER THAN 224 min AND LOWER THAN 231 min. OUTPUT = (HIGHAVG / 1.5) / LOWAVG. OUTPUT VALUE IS 0.663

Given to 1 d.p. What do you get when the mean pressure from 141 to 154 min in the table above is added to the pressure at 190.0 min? 67.0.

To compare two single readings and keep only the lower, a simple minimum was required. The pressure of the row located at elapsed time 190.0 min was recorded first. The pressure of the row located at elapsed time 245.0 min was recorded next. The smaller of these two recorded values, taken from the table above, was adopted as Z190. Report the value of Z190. 32.4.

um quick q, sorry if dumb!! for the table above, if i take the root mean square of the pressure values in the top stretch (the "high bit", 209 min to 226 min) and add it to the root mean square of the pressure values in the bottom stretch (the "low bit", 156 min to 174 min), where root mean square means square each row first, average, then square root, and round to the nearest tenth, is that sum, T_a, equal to 66.4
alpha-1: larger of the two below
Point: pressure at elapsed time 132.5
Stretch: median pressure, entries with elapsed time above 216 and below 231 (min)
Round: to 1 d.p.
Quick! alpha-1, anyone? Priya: 33.2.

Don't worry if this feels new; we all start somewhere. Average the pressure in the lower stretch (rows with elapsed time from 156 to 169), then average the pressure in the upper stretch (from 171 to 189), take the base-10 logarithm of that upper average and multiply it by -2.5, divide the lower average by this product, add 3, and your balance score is -5.74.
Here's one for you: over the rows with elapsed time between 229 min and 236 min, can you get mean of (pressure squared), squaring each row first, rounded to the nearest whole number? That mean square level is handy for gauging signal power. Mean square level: 1080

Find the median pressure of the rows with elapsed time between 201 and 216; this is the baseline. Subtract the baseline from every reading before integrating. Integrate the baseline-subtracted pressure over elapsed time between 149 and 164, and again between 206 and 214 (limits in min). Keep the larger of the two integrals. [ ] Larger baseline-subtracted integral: 1.1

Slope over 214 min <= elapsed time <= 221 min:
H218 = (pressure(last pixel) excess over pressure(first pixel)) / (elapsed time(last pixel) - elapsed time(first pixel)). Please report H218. -0.14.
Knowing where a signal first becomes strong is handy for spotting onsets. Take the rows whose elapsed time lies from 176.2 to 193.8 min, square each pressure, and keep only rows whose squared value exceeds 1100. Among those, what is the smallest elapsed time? 177.5 min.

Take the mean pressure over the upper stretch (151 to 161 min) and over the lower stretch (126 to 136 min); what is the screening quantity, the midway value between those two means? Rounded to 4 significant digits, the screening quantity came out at 33.10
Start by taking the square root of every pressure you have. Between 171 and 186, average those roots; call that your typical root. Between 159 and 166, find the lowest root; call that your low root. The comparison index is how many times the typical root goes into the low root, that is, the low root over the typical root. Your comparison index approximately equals 0.996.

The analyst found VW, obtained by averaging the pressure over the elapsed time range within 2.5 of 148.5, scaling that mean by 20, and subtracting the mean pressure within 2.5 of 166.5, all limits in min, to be 637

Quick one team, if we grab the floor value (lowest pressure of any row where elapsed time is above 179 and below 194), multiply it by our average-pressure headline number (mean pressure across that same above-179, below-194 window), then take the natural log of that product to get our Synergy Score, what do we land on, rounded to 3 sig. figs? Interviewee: 7.01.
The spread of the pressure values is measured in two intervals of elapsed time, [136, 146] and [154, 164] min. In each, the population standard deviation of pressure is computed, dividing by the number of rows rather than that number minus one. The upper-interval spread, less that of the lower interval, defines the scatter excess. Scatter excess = -0.18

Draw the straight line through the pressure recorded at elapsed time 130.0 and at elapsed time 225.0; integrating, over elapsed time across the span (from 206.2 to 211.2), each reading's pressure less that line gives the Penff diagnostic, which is 1.2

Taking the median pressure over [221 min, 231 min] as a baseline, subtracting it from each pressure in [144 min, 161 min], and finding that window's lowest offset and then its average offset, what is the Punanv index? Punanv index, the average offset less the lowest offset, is 0.34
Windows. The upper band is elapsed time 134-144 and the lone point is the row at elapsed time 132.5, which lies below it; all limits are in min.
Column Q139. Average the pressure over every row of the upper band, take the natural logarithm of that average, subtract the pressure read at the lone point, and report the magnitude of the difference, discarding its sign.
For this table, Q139 29.30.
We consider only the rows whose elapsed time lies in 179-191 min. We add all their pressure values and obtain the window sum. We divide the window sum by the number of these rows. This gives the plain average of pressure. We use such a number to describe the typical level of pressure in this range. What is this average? 33.4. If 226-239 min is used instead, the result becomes 33.0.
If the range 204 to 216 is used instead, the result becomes 33.3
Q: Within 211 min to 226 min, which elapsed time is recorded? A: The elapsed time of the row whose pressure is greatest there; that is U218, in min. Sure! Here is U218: 217.5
